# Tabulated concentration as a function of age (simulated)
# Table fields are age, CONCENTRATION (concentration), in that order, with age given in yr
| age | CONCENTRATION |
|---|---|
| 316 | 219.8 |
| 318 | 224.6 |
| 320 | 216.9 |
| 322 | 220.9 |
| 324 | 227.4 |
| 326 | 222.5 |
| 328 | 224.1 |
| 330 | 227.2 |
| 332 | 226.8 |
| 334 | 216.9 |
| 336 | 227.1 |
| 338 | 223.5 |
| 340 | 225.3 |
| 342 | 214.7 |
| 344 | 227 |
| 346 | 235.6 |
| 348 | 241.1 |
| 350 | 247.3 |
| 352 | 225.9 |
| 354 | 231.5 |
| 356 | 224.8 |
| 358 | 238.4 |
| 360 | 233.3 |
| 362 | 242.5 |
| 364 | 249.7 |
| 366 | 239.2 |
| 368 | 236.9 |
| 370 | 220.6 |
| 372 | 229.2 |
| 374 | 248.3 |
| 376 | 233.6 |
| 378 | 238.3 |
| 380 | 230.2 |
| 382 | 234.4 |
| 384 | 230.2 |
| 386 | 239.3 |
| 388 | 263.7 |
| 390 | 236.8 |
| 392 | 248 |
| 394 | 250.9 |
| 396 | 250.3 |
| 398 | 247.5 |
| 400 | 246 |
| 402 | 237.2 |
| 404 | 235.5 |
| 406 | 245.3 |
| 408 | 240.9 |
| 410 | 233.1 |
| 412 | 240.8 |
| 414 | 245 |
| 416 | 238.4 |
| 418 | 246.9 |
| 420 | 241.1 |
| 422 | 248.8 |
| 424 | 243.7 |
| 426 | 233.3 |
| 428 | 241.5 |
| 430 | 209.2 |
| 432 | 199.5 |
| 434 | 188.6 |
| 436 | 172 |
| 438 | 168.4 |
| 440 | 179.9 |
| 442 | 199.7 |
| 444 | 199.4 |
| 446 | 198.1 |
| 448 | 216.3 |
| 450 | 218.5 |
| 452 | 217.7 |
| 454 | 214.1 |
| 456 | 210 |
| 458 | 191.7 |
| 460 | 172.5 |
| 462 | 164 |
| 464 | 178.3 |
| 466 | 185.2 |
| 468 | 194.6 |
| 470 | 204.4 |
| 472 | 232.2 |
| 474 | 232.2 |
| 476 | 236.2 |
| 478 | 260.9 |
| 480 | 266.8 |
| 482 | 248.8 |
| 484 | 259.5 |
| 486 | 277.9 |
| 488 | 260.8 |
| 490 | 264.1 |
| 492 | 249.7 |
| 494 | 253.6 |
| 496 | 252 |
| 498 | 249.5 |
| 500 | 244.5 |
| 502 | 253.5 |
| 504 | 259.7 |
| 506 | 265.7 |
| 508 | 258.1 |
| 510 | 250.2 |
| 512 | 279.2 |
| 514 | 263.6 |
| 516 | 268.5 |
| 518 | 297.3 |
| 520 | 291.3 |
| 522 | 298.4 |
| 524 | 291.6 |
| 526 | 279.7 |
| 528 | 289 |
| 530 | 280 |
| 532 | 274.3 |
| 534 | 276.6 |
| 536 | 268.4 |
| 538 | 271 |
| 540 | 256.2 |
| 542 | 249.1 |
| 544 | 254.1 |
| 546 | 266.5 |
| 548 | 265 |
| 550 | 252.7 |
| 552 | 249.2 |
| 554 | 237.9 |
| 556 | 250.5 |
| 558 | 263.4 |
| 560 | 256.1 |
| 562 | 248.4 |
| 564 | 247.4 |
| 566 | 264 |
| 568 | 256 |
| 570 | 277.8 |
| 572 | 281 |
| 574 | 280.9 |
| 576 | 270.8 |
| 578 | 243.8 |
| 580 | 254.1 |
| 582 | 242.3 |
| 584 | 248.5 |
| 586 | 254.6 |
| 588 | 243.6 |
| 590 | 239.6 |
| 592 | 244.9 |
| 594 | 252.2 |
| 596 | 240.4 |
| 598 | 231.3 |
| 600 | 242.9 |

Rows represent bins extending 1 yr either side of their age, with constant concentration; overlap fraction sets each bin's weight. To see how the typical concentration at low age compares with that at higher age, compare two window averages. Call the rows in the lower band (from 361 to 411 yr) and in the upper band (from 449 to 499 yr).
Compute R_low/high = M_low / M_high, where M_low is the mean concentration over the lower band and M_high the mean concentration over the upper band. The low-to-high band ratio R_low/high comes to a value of 1.05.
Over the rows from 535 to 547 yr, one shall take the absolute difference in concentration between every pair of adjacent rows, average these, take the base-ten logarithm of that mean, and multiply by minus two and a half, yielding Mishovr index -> -2.31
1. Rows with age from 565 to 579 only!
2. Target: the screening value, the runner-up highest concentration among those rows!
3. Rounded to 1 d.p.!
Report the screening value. 280.9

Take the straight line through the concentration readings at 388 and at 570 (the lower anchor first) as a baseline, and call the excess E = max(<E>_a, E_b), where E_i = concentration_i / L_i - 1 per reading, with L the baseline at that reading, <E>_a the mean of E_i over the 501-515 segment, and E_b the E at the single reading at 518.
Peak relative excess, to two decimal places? 0.09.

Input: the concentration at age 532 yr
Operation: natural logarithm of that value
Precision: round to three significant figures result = 5.61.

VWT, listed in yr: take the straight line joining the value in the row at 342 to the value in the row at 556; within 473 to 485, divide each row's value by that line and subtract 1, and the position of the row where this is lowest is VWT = 474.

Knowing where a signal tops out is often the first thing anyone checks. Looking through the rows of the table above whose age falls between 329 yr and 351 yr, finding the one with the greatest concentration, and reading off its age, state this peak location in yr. 350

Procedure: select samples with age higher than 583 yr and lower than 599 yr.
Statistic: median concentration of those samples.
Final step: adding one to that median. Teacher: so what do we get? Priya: 245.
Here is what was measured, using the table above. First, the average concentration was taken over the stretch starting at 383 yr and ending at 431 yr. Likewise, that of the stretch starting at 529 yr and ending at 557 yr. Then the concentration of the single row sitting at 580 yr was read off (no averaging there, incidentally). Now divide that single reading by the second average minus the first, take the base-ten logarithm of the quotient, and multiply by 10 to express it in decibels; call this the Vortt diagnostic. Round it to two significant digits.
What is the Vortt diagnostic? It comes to 11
